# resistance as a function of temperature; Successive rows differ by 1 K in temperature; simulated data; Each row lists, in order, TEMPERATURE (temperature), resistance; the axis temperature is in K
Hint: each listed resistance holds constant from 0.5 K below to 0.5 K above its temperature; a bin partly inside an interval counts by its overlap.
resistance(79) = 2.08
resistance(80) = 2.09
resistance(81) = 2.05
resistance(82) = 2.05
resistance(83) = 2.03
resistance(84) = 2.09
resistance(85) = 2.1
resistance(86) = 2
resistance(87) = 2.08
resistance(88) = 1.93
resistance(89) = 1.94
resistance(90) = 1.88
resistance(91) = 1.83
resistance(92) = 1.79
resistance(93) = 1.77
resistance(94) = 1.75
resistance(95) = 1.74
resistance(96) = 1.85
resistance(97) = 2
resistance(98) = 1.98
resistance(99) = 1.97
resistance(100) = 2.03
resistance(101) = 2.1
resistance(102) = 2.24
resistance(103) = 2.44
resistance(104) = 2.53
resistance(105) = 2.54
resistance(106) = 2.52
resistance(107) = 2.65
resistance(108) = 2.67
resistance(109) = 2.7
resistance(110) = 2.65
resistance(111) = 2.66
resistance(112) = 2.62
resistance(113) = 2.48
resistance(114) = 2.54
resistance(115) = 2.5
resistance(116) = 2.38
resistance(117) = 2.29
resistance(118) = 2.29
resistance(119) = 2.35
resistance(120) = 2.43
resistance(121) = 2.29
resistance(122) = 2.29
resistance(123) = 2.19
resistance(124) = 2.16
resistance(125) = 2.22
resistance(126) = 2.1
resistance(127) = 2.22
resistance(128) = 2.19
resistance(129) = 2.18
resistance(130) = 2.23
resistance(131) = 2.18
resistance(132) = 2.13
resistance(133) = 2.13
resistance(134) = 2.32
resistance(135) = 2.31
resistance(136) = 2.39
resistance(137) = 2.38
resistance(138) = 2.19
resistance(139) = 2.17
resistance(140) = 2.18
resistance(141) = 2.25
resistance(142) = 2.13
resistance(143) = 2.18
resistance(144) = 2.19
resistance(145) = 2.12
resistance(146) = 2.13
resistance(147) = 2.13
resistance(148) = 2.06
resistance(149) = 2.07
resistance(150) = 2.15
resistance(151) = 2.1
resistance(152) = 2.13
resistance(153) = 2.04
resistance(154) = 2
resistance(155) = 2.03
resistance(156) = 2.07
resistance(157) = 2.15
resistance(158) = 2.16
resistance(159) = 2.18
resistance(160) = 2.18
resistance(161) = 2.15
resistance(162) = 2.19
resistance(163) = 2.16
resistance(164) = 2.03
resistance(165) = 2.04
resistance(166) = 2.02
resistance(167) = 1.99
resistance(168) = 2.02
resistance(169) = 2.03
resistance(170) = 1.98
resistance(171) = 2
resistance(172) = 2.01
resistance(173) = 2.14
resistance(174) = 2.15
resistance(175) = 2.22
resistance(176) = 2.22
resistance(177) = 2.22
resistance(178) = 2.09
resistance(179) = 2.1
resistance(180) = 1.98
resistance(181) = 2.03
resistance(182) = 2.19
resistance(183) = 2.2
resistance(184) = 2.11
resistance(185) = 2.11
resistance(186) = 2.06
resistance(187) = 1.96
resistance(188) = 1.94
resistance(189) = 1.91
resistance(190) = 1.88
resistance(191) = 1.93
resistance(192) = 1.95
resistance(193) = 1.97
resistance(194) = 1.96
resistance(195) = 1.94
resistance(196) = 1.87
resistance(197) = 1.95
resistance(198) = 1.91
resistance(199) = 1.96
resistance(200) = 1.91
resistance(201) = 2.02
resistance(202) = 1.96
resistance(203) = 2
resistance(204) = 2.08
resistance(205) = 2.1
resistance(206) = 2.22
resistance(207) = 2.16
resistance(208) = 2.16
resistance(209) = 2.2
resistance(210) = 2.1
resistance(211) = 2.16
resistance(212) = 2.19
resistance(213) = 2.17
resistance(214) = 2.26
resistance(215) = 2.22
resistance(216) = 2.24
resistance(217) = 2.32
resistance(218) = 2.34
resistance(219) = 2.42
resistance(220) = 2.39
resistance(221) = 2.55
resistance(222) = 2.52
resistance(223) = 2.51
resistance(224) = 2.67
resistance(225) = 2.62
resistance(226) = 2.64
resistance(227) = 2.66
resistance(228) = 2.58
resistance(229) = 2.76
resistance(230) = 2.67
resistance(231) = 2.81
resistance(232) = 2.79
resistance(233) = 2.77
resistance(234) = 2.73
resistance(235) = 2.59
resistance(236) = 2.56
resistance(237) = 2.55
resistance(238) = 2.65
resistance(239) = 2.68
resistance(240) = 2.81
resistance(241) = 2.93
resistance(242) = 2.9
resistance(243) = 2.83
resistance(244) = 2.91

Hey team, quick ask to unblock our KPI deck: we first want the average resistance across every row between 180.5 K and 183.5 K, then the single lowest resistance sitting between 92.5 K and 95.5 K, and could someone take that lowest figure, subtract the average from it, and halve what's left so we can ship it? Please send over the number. -0.20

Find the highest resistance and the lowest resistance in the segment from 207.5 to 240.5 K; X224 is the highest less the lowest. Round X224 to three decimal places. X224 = 0.710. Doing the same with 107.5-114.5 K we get 0.220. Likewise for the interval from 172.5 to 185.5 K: 0.240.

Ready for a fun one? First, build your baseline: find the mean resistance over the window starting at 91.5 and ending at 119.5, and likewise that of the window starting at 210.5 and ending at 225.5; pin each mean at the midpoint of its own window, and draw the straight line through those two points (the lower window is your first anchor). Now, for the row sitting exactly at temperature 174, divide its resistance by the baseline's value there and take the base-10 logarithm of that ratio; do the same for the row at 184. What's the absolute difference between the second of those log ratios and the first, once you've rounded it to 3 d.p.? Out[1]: 0.010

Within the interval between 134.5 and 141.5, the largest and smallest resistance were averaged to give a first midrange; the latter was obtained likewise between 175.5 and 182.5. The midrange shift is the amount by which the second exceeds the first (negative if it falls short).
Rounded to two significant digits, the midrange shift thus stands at -0.18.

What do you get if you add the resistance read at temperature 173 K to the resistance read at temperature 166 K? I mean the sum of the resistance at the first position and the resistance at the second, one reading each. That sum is 4.16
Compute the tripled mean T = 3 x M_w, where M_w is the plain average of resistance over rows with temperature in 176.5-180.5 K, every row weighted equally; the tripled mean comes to 6.3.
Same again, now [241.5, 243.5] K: 8.6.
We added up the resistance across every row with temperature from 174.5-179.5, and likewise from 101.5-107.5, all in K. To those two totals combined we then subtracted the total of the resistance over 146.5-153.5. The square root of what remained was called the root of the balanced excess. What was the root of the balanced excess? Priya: 3.33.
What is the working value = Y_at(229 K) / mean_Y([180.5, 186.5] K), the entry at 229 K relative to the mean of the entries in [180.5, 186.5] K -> 1.30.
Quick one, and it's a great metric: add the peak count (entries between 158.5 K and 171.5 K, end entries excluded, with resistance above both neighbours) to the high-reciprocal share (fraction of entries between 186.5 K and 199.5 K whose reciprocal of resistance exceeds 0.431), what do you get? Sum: 4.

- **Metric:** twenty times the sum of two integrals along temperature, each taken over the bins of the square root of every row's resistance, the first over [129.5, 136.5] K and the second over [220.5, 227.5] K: 435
